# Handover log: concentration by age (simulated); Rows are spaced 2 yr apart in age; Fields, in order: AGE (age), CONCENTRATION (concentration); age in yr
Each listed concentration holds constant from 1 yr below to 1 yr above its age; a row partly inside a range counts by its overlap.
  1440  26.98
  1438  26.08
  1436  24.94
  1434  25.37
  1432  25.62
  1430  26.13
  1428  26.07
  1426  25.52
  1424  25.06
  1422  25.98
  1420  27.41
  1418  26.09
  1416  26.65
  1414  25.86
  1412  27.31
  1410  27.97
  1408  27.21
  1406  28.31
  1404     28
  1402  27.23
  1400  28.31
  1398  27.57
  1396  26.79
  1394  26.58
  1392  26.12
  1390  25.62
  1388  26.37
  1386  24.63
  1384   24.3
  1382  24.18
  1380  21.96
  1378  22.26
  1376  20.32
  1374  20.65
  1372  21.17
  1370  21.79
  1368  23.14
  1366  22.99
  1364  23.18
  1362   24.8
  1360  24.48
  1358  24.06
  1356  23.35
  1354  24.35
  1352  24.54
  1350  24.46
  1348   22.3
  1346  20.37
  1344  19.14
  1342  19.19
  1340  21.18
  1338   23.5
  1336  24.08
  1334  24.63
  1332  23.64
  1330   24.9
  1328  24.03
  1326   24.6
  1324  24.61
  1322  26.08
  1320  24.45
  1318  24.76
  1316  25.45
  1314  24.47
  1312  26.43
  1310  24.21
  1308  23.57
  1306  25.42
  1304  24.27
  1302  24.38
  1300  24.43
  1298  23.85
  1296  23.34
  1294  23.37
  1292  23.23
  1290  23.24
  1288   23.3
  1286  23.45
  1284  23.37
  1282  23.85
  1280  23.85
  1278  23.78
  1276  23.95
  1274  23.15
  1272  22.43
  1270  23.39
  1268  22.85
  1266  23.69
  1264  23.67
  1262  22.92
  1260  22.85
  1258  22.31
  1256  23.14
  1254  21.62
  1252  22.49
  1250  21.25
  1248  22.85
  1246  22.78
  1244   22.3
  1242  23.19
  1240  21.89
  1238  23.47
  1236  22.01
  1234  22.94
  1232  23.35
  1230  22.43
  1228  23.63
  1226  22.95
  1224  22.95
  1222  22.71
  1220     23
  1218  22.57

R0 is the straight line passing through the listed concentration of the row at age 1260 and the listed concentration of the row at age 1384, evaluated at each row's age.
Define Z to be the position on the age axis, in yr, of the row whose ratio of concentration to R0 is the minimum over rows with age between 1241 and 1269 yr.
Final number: 1250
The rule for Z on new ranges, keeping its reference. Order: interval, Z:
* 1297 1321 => 1308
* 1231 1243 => 1240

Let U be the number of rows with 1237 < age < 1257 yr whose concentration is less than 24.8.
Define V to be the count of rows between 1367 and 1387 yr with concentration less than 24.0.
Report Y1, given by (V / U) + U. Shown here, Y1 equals 10.7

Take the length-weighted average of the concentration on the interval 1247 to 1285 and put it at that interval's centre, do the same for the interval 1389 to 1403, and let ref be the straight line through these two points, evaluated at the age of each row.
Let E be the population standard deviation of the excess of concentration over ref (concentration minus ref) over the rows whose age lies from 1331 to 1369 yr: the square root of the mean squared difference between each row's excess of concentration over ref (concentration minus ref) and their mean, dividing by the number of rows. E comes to 1.7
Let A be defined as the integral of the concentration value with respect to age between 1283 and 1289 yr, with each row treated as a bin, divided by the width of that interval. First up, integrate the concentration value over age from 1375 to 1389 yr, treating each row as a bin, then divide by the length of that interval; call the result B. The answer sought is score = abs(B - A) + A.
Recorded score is 23.4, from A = 23.4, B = 23.4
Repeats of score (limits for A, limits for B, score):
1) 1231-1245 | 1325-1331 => 24.5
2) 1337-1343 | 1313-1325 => 25.0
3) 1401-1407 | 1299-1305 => 31.3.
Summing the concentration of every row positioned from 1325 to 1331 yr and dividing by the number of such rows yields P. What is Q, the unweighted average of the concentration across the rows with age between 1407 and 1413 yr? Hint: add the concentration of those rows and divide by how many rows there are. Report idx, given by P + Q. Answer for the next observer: 52.0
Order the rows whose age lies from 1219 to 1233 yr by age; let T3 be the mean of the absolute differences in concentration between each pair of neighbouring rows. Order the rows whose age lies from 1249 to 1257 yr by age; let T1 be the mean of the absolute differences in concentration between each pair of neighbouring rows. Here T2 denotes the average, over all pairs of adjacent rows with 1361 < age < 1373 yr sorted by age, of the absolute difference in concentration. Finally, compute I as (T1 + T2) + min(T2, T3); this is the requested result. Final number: 2.6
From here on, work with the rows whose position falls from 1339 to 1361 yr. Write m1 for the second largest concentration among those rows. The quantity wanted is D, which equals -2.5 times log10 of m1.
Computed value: -3.47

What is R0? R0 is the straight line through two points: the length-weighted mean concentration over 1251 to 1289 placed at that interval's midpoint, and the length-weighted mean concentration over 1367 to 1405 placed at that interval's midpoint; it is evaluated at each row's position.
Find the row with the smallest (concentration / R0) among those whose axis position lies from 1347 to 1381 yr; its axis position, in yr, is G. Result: 1376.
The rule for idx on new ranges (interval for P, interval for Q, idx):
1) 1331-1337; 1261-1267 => 47.5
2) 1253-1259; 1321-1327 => 47.5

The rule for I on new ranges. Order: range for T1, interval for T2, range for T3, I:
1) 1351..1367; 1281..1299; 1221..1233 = 1.0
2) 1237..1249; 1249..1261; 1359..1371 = 2.6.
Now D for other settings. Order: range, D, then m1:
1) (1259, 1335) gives -3.54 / 26.08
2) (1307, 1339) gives -3.54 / 26.08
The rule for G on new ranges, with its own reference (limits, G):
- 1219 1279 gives 1250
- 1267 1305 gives 1272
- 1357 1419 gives 1376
